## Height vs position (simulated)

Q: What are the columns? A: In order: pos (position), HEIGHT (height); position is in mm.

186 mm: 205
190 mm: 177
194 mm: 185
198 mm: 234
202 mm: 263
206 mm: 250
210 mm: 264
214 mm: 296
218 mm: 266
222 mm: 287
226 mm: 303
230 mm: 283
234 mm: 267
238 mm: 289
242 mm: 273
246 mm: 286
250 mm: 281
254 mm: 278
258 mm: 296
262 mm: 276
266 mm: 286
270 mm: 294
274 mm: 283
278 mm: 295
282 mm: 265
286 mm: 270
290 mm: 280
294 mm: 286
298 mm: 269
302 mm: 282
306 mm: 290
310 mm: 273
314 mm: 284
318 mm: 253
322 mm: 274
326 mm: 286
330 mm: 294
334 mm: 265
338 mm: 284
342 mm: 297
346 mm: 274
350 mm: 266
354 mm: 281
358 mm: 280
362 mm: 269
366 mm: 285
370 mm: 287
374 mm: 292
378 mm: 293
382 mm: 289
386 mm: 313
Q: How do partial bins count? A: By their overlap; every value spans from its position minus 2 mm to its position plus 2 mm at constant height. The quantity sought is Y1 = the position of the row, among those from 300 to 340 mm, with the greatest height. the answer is 330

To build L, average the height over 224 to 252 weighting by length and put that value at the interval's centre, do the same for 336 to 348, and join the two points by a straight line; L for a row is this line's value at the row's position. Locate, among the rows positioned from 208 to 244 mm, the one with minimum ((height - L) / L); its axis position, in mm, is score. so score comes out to 210 mm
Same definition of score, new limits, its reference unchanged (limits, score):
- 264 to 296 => 282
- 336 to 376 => 350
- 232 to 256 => 234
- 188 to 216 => 190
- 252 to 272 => 262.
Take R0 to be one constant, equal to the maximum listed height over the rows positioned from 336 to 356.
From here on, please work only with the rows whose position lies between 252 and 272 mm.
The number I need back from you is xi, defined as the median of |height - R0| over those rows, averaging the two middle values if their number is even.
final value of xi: 11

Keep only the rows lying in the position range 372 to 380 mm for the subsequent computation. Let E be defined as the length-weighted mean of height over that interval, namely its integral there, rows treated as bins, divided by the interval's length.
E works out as 292.5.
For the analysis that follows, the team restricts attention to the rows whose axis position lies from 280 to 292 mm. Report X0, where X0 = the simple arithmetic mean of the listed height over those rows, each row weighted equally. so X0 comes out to 272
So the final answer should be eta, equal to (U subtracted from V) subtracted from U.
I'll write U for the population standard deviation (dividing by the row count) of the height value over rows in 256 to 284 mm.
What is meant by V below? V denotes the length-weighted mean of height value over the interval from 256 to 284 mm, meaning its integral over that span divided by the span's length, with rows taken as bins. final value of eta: -264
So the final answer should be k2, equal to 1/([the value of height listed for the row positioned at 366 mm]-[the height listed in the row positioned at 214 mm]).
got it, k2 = -0.091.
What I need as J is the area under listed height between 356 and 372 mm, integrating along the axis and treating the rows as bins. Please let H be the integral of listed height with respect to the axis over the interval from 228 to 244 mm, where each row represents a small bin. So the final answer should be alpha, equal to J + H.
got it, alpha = 8932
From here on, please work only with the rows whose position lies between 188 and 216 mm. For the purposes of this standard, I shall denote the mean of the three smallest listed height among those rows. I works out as 199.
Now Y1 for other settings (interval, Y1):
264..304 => 278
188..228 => 226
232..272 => 258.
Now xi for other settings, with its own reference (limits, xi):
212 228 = 8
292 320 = 15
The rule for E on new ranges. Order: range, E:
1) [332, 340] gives 274.5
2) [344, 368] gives 275.8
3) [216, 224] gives 276.5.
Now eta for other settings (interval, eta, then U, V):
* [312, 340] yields -251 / 13.1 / 277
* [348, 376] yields -262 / 8.8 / 280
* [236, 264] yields -268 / 7.5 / 283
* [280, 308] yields -260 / 8.8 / 277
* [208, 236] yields -252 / 14.4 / 281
